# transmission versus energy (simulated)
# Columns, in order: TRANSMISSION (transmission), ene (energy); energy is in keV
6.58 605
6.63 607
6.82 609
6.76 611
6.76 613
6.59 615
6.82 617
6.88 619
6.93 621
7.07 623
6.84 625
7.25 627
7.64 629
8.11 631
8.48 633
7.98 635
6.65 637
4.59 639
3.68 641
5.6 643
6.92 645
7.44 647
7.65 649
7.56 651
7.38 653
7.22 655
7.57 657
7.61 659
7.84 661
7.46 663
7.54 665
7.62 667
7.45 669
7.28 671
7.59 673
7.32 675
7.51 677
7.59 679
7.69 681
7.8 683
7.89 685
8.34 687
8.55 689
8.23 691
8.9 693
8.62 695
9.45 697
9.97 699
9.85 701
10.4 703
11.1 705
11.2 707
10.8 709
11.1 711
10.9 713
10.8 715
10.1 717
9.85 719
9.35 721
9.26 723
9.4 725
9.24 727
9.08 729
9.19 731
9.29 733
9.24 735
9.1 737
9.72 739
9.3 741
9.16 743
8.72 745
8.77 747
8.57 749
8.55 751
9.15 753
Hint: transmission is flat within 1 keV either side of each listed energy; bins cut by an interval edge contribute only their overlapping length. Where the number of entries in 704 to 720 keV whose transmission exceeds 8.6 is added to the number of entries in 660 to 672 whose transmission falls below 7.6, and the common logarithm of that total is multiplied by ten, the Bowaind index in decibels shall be 10.8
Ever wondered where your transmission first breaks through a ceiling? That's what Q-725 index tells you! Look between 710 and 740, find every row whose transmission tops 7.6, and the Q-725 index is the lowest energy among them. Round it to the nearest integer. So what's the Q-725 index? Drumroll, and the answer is 711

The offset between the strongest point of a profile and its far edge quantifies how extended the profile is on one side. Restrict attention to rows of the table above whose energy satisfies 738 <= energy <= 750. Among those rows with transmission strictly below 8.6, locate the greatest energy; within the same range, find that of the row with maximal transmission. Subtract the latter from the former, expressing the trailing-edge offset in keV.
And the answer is 10 keV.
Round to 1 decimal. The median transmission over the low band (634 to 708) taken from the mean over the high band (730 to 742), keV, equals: 1.7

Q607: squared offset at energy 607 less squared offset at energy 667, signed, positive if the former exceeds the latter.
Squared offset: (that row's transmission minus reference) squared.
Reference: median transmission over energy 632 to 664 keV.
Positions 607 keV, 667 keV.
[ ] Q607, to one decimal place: 0.6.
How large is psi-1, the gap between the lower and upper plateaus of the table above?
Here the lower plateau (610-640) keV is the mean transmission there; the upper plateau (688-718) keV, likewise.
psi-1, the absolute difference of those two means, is 2.97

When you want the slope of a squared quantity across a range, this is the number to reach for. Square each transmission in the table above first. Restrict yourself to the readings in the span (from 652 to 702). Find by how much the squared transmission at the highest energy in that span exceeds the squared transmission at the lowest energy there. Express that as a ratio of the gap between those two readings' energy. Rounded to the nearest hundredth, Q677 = 0.89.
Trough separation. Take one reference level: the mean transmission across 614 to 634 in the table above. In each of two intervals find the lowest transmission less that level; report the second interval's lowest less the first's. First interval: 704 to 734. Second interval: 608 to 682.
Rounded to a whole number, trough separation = -5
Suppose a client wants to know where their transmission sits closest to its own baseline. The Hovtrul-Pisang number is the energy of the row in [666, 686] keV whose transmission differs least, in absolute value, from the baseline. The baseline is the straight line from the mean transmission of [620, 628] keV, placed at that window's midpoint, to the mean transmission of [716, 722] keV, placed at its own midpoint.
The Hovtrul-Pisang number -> 667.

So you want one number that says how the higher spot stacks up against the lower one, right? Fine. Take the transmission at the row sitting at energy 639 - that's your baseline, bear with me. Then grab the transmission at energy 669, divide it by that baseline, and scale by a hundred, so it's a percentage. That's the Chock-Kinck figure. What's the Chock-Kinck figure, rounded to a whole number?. 162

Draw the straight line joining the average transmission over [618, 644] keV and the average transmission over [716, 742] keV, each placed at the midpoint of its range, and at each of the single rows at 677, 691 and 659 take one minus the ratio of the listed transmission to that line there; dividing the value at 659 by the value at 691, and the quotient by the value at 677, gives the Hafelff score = -15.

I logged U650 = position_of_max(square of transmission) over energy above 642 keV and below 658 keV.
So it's 649 keV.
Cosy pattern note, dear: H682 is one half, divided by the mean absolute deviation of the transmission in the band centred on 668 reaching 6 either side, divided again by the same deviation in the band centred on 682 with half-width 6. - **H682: 26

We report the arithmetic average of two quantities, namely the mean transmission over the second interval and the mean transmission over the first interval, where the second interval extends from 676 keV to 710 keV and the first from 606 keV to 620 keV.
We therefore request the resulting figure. 7.9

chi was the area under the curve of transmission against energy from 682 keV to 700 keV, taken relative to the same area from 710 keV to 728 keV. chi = 0.86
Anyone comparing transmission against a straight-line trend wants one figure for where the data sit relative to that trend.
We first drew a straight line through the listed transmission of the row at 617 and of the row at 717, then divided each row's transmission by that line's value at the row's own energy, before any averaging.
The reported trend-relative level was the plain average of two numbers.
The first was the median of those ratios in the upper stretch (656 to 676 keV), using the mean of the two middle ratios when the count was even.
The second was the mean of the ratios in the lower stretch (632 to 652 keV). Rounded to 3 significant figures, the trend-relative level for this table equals 0.884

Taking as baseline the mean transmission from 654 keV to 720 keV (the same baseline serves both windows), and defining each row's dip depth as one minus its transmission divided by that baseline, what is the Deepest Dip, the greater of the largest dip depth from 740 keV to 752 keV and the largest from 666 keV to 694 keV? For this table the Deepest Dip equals 0.2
